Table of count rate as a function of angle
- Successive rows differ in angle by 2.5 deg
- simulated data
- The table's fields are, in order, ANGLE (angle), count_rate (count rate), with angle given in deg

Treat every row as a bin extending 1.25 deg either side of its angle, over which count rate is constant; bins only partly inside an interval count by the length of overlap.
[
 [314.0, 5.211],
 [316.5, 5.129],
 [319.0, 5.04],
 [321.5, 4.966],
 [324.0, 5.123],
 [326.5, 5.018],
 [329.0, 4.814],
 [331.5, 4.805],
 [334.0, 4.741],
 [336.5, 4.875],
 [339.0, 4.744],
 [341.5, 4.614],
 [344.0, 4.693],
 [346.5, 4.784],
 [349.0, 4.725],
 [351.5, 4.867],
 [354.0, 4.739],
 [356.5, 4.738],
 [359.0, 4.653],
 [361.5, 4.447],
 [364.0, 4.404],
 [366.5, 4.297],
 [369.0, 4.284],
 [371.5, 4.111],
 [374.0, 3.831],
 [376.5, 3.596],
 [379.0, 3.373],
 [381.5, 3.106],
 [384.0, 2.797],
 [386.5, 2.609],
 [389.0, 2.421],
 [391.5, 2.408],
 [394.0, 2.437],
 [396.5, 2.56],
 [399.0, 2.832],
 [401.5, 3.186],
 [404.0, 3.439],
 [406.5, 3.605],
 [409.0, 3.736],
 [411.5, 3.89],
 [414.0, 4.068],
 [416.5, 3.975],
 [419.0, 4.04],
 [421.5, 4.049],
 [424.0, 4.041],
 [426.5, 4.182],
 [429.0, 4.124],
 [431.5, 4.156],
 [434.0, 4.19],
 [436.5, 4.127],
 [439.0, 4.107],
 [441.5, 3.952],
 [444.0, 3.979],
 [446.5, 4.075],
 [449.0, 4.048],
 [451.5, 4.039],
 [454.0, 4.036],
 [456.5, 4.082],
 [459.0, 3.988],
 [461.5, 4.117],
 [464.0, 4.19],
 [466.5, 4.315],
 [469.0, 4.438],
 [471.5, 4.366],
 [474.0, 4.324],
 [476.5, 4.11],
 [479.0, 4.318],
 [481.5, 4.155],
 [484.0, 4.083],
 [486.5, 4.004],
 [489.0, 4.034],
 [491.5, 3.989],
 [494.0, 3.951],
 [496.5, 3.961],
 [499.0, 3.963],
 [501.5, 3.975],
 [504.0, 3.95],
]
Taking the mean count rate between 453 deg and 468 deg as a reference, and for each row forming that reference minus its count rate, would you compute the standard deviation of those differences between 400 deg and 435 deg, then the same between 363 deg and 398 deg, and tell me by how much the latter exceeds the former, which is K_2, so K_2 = 0.5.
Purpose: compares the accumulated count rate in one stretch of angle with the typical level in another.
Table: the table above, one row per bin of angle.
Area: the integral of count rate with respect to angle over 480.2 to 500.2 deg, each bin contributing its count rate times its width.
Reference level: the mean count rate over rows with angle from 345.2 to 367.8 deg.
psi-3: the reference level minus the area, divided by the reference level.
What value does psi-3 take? -16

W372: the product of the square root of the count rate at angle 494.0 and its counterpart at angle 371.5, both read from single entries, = 4.03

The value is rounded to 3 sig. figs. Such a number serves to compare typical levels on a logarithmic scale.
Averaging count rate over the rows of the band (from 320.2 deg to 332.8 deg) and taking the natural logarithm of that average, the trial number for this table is 1.60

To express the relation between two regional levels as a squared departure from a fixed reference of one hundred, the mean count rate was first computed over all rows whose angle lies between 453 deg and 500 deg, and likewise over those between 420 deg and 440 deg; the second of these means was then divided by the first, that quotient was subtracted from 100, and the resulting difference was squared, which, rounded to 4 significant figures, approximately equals 9801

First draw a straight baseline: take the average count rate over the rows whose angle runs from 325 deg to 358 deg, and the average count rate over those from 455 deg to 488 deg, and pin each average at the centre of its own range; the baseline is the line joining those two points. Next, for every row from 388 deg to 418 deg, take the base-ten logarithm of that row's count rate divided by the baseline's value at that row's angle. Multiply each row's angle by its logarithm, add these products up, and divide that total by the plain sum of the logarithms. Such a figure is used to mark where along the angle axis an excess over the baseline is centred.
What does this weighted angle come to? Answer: 397.8 deg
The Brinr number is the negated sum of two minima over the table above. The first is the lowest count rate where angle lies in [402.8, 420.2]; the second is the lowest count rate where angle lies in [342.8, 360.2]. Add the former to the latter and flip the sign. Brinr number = -8.1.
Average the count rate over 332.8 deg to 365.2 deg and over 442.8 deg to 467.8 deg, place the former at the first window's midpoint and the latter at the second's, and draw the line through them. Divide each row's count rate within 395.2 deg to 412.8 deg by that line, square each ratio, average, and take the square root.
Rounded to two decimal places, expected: 0.77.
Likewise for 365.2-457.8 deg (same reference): 0.86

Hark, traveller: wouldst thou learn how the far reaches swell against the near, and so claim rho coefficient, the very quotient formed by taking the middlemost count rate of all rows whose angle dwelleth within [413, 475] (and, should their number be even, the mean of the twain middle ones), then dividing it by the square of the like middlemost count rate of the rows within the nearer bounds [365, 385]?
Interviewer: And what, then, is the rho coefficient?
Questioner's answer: 0.30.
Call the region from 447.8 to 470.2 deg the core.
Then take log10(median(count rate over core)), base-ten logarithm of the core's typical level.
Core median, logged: 0.611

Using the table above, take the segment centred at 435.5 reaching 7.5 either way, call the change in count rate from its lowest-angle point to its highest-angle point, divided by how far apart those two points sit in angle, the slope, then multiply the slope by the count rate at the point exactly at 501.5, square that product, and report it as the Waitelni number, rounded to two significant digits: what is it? 0.0030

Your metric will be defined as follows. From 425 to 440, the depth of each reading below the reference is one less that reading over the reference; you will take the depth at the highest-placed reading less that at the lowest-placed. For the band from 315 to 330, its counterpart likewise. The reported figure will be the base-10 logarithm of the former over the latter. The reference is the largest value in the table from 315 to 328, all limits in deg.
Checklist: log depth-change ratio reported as -0.6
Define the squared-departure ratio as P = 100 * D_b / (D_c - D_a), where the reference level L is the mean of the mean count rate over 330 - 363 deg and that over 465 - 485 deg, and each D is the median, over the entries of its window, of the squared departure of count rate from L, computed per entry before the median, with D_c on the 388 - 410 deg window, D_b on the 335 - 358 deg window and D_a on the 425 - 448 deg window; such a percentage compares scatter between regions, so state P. 2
